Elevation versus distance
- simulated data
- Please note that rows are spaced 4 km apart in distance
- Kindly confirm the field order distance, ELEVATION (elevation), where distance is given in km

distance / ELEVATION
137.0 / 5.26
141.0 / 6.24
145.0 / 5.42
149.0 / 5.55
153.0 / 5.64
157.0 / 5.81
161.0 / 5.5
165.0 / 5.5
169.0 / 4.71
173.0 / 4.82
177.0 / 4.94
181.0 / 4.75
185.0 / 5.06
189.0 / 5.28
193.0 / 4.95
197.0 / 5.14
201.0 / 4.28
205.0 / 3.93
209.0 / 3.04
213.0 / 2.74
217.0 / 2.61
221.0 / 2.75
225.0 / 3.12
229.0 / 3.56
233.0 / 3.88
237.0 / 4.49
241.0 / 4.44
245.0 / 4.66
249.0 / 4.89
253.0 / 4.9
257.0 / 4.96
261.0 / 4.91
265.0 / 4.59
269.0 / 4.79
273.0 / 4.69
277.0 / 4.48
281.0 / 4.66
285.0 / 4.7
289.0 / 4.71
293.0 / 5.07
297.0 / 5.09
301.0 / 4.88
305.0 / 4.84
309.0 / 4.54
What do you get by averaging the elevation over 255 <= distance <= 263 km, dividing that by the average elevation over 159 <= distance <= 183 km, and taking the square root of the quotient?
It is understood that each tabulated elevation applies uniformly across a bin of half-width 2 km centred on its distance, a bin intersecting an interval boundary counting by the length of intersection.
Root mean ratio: 0.99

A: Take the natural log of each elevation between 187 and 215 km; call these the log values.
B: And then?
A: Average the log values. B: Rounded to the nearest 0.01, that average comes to 1.41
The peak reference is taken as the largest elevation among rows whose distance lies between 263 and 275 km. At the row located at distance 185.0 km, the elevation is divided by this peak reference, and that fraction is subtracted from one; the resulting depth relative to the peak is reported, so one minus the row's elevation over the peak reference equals -0.06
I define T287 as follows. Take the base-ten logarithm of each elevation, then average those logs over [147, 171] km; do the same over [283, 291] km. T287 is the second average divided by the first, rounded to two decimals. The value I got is 0.91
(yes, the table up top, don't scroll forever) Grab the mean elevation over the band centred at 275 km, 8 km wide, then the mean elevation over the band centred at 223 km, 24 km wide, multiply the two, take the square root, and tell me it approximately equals 3.78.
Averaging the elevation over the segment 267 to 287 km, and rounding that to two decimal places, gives 4.66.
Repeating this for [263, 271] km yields 4.69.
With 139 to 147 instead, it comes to 5.83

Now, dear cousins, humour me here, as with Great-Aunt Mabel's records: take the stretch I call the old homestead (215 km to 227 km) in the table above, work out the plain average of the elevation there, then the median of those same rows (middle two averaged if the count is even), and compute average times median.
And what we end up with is 7.8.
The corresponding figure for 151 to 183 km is 27.2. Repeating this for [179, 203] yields 24.6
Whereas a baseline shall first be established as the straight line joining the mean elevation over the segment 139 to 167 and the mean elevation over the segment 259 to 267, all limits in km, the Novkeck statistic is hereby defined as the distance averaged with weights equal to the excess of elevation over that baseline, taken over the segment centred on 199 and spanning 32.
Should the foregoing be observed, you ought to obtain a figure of 206.3 km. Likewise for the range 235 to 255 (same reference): 239.3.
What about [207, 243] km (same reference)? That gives 220.7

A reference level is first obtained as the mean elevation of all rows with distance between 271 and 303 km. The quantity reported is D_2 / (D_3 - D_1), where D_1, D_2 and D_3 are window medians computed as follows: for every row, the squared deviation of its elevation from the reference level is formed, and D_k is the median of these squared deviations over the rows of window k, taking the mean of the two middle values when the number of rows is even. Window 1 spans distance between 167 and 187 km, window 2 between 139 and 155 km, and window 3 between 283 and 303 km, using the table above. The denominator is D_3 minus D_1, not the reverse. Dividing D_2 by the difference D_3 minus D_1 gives 194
